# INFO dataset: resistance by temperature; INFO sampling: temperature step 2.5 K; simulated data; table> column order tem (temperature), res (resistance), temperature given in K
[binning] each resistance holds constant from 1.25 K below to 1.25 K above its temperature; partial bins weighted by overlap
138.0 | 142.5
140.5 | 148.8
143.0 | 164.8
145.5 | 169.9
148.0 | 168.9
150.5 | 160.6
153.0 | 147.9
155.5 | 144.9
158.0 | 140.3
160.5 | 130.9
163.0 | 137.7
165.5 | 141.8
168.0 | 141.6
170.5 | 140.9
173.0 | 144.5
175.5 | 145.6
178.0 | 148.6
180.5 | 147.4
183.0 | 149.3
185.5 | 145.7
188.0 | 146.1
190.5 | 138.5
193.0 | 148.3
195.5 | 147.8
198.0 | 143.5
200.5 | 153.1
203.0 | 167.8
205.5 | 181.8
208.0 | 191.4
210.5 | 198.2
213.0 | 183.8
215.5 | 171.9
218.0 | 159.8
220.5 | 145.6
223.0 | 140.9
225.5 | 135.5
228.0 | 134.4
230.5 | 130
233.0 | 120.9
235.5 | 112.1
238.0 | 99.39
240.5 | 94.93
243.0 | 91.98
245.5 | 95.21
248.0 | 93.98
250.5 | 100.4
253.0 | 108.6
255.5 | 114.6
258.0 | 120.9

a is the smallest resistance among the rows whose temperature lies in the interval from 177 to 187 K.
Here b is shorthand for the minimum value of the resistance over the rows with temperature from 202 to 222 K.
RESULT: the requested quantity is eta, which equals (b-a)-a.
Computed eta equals -146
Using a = 145.7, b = 145.6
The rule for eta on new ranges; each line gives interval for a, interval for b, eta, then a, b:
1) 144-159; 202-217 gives -113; 140.3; 167.8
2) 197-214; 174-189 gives -141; 143.5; 145.6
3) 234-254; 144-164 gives -53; 91.98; 130.9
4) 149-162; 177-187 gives -116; 130.9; 145.7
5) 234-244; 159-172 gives -53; 91.98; 130.9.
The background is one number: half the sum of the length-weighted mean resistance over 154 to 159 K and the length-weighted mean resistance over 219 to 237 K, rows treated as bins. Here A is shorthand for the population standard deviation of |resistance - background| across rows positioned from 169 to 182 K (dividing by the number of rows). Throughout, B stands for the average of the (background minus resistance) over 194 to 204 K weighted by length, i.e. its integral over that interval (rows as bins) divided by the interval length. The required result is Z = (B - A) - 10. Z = -28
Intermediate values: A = 3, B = -15.4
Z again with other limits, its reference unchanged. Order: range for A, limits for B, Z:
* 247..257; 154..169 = -20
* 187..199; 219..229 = -16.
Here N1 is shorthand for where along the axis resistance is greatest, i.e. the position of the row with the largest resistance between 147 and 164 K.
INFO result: 148.0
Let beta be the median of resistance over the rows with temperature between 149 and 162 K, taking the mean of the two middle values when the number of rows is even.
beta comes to 145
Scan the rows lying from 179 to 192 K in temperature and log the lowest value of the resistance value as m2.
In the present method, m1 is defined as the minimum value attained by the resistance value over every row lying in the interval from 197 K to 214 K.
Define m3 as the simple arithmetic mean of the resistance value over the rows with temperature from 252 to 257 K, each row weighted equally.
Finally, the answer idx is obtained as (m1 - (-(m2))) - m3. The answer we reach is 170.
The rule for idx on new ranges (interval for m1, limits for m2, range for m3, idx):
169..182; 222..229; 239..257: 175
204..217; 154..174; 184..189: 157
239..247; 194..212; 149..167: 92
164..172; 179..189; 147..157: 131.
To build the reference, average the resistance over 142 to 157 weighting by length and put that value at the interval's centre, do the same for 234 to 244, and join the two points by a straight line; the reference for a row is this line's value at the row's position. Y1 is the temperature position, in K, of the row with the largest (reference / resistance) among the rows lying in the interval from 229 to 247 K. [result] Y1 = 243.0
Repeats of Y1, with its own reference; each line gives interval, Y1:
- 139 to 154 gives 140.5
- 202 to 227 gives 225.5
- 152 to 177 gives 160.5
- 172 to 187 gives 173.0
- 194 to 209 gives 198.0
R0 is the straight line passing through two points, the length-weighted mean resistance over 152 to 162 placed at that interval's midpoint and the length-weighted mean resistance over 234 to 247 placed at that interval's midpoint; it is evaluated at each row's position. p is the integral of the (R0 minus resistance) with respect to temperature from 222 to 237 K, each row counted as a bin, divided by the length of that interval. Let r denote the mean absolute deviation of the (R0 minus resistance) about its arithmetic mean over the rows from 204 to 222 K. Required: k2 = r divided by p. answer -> -0.52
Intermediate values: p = -24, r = 12.4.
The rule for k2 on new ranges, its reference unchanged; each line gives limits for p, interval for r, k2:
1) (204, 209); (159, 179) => -0.09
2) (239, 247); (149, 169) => 1.32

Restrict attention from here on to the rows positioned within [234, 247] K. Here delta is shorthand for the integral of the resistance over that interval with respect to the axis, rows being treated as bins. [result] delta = 1288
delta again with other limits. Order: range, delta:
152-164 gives 1683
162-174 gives 1696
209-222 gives 2231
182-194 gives 1745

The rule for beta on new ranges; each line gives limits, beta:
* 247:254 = 100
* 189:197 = 148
